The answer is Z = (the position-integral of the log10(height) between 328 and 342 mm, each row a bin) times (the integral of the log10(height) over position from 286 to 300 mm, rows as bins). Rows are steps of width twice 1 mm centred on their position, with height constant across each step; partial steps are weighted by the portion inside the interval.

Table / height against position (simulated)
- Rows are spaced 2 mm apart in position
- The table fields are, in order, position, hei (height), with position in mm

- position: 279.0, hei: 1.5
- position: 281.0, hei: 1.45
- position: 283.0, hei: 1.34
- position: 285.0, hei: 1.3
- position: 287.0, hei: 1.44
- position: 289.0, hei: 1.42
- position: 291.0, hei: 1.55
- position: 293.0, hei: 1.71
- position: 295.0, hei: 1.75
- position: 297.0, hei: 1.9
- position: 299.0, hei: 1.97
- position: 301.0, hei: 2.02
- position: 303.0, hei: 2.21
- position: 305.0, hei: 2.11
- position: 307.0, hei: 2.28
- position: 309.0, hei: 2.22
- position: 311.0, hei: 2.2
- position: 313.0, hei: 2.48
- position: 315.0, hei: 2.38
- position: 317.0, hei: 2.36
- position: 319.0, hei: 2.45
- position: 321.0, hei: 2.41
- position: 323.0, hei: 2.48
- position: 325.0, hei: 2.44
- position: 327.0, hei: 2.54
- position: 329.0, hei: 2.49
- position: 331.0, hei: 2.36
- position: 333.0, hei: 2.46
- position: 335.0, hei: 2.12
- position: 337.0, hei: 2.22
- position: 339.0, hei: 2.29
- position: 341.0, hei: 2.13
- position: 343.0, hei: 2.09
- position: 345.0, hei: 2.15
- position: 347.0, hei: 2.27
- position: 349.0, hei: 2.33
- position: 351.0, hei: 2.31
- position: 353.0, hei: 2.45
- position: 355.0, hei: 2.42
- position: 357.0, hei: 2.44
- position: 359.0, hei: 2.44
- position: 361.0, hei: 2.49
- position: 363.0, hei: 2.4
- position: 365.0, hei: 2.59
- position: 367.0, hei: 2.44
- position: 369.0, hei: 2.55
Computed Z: 16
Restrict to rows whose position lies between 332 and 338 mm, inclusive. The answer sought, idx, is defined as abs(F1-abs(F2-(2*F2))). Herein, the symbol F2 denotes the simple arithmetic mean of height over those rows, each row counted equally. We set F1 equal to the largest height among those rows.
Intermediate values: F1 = 2.46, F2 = 2.3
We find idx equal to 0.19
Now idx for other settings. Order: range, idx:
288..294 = 0.15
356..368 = 0.12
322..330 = 0.05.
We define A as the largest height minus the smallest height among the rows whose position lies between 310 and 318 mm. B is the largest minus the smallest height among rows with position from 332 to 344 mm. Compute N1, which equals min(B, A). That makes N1 0.28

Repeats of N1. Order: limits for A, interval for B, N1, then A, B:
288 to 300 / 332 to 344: 0.37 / 0.55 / 0.37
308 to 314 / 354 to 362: 0.07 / 0.28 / 0.07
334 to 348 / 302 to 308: 0.17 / 0.20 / 0.17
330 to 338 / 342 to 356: 0.34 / 0.34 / 0.36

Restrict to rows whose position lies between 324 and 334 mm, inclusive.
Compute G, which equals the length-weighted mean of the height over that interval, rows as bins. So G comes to 2.5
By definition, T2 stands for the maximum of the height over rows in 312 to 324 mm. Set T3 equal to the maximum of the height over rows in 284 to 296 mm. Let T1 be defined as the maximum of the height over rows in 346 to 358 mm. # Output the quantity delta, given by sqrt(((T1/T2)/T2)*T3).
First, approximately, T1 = 2.45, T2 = 2.48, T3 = 1.75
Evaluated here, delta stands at 0.83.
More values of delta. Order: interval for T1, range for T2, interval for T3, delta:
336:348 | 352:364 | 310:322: 0.96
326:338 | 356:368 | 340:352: 0.94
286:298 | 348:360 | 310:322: 0.89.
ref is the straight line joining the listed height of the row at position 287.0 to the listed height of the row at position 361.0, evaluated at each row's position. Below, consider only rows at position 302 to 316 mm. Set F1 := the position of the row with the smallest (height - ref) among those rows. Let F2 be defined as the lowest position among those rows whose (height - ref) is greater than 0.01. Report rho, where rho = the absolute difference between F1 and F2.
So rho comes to 2 mm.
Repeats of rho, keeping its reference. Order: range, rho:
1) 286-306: 2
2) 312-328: 12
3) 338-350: 4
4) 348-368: 18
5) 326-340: 8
